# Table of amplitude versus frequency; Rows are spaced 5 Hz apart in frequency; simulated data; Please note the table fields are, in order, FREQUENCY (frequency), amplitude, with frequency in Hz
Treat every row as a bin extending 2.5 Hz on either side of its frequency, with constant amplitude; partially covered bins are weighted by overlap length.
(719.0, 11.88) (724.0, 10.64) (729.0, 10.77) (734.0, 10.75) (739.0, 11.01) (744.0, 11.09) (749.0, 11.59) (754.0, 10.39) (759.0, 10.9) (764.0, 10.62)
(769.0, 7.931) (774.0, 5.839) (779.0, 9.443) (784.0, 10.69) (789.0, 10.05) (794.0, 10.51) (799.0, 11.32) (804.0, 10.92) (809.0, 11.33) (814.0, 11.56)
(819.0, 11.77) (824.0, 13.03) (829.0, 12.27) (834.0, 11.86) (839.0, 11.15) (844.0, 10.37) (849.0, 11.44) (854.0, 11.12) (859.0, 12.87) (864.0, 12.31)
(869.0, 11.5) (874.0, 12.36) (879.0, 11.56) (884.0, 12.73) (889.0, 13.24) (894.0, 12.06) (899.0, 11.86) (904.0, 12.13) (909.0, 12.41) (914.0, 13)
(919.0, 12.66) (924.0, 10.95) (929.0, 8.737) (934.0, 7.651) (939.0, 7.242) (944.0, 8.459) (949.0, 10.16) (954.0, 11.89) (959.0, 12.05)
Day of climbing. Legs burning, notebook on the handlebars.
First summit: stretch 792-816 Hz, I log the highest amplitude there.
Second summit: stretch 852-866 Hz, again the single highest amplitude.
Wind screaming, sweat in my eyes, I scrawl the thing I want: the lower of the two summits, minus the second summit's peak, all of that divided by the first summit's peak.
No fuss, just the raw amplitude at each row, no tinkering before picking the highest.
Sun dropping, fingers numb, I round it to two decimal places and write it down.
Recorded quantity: -0.11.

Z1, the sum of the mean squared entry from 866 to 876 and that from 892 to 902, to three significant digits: 286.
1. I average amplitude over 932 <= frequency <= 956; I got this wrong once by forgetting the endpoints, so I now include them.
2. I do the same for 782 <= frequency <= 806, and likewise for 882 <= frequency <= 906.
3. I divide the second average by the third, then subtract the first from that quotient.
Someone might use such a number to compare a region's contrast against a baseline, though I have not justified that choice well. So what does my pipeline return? -8.2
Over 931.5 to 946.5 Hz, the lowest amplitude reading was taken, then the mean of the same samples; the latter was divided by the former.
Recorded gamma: 1.07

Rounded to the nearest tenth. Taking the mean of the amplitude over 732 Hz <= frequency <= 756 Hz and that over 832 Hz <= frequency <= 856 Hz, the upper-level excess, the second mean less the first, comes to 0.2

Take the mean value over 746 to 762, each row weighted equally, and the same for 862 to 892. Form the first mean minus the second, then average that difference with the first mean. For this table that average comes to 4.8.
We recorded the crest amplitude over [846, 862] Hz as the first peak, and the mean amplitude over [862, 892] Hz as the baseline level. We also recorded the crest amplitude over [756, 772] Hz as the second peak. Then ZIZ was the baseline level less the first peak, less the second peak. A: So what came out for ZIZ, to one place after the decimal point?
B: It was -11.5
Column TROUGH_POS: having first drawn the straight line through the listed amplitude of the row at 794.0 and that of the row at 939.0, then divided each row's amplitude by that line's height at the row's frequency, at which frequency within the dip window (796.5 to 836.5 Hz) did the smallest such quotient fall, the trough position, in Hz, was 804.0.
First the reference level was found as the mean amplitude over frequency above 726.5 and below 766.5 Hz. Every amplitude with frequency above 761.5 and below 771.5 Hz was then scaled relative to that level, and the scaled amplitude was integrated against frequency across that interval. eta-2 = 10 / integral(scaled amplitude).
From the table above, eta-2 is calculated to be 1.17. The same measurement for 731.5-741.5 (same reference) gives 1.00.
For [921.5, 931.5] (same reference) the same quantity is 1.11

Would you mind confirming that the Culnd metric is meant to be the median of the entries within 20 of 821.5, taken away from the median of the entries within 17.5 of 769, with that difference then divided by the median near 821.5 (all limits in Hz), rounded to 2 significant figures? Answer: -0.11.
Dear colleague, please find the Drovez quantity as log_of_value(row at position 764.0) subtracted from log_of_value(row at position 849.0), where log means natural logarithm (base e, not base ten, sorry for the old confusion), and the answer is 0.07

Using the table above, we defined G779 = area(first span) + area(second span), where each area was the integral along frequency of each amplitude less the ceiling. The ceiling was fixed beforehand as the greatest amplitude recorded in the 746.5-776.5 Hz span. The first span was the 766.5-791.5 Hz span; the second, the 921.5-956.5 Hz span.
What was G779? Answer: -150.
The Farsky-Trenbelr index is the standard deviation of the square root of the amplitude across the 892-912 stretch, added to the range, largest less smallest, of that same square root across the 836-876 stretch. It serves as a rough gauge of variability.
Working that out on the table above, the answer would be 0.40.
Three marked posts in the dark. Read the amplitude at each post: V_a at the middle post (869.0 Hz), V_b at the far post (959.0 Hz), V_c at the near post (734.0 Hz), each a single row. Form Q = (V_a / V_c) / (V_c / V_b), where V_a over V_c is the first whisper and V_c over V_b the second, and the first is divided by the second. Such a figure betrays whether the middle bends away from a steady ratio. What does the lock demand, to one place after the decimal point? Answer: 1.2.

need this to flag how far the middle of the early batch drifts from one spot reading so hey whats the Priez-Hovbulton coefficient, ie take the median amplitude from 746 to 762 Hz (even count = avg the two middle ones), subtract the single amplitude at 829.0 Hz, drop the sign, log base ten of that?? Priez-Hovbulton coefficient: 0.14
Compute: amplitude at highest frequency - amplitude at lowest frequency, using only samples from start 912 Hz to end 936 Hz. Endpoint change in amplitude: -5.3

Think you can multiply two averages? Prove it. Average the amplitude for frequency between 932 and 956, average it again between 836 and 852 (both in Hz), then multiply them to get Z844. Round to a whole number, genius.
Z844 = 100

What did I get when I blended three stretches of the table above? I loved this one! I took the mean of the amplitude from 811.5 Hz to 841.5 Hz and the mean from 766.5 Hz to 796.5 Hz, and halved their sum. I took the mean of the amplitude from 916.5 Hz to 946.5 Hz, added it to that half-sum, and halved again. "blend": 9.9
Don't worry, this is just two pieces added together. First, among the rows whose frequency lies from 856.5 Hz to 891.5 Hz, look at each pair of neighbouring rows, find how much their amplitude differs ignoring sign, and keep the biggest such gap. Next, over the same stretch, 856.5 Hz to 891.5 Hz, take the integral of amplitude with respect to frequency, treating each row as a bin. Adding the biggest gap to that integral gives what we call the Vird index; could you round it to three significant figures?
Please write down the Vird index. 434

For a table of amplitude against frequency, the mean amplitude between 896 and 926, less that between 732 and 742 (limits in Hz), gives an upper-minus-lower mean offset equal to 1.3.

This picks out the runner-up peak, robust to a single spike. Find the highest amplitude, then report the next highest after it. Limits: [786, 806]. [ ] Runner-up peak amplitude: 10.92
